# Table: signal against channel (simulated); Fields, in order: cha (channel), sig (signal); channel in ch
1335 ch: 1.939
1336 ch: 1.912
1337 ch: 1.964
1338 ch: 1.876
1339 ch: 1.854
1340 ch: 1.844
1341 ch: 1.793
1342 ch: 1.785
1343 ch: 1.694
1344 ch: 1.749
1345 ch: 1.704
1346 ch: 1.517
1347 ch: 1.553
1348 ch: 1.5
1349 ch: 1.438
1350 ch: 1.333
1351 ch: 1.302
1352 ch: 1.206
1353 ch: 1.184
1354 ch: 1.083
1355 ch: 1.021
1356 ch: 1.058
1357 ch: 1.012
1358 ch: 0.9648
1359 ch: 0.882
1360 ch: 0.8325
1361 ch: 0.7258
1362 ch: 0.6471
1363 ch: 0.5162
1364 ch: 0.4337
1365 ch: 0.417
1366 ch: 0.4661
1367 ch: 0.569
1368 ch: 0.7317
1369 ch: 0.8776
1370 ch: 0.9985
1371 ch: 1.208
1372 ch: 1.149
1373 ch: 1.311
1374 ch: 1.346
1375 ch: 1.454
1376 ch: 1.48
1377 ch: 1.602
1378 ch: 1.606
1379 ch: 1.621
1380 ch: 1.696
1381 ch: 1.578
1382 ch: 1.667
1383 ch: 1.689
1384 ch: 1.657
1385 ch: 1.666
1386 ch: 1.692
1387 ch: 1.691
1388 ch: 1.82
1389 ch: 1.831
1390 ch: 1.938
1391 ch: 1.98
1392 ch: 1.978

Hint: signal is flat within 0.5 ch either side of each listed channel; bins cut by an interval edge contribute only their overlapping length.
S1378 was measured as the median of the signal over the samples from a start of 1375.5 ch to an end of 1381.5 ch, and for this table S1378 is 1.60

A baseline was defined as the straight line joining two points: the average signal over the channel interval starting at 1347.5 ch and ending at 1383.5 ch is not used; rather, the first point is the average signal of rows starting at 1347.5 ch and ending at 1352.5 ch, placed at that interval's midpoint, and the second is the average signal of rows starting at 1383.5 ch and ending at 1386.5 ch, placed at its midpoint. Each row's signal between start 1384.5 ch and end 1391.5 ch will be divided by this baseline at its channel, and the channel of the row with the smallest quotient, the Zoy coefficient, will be 1385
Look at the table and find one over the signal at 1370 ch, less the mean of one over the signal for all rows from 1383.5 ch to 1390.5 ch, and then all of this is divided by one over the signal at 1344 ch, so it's 0.8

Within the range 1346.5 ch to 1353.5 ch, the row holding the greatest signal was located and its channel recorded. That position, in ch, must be 1347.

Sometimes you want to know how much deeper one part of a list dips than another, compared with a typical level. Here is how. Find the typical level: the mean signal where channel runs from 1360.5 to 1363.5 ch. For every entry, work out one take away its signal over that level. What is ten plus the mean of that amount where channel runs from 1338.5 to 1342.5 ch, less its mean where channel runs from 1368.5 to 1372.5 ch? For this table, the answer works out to 8.8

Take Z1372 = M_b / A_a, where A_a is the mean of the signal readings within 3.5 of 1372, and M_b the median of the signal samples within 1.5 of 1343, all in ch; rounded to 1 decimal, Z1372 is 1.5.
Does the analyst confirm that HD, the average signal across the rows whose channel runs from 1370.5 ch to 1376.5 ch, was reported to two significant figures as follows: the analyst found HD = 1.3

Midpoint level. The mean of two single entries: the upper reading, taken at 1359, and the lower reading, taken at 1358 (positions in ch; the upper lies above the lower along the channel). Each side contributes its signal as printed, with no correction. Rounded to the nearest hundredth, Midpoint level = 0.92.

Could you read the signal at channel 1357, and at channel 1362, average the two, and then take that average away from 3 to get 2.2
